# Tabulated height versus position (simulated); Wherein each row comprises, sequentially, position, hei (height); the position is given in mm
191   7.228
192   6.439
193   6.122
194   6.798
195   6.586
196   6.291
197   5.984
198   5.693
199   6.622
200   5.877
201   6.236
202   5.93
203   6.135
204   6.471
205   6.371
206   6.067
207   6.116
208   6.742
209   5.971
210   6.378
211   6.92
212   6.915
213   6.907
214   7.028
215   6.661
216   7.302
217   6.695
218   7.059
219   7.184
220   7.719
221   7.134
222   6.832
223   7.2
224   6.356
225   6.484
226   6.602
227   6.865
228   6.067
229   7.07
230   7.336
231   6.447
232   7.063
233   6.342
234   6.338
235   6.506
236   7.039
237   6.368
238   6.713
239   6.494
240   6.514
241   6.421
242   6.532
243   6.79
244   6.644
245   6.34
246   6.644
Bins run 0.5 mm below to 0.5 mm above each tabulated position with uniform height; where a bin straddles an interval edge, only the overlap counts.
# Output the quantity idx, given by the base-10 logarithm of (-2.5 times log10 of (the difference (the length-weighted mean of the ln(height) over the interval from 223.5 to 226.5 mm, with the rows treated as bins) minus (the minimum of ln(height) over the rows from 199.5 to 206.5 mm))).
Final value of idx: 0.40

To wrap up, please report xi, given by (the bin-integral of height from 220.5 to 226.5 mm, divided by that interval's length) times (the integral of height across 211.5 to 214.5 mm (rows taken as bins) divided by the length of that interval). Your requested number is 47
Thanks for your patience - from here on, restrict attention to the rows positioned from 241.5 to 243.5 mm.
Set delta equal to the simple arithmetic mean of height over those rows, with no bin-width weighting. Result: 6.7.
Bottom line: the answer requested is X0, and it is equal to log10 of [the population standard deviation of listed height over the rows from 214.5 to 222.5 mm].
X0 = -0.49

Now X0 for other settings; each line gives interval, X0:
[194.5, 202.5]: -0.50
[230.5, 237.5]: -0.52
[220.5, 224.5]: -0.48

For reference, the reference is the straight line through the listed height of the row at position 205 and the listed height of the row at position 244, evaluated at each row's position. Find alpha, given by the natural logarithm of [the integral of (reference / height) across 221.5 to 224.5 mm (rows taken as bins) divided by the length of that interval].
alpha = -0.04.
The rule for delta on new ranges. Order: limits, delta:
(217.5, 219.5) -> 7.1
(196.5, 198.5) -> 5.8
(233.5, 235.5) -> 6.4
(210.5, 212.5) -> 6.9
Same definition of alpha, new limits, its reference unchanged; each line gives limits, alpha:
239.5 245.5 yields 0.01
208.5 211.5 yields 0.00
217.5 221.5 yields -0.12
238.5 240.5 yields 0.02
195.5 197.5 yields 0.03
